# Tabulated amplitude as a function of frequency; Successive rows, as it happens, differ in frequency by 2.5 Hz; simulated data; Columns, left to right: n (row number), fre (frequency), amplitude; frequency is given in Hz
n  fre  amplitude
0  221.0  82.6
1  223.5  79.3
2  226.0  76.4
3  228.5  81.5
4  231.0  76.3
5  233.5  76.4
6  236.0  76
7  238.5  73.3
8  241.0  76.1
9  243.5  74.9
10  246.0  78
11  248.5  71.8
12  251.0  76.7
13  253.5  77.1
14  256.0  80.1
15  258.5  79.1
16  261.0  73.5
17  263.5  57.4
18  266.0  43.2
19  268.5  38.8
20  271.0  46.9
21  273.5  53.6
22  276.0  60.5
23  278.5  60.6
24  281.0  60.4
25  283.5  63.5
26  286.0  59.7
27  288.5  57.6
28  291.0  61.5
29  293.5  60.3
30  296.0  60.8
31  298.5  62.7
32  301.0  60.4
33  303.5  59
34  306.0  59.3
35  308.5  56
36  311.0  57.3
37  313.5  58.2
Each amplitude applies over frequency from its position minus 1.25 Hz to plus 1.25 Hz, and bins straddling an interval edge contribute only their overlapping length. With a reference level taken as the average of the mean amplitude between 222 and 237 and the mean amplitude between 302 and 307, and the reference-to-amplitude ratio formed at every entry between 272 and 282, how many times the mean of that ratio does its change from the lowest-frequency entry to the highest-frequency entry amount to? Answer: -0.12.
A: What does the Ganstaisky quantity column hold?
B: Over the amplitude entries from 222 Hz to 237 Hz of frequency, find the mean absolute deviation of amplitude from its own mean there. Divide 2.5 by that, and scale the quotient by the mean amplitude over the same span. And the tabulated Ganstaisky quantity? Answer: 106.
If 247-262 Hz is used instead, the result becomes 77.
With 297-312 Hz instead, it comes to 88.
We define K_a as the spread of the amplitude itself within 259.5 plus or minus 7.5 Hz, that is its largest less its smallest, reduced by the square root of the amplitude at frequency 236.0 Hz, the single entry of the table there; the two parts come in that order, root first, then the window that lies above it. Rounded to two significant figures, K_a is 28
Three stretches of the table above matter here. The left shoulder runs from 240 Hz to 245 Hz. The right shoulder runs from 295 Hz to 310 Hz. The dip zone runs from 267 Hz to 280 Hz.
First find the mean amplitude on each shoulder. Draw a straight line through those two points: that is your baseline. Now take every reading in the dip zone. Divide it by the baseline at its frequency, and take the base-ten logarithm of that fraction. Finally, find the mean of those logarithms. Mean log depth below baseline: -0.12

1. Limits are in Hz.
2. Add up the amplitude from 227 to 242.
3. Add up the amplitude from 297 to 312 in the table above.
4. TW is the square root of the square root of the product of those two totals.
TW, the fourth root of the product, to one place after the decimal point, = 20.1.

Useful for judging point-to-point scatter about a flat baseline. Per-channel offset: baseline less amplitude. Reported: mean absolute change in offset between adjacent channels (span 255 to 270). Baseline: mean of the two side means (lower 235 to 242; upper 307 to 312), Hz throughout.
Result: 8.3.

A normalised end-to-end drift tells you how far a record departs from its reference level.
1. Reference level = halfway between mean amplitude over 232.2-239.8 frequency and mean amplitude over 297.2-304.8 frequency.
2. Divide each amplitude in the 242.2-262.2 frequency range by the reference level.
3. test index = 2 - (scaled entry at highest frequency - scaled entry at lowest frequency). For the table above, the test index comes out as 2.02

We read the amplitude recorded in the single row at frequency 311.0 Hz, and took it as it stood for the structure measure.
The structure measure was 57.3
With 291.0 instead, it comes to 61.5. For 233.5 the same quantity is 76.4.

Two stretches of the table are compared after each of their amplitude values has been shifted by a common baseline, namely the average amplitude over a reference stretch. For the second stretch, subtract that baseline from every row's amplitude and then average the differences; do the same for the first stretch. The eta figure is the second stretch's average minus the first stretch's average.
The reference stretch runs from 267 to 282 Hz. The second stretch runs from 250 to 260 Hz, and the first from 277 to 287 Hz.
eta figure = 17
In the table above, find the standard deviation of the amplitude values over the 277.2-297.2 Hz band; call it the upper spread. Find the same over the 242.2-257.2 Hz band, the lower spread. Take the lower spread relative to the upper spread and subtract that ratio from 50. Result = 48.3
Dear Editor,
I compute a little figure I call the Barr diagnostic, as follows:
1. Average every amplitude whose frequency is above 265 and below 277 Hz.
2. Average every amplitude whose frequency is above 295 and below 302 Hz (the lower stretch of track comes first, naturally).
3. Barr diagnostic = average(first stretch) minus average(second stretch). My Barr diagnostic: -13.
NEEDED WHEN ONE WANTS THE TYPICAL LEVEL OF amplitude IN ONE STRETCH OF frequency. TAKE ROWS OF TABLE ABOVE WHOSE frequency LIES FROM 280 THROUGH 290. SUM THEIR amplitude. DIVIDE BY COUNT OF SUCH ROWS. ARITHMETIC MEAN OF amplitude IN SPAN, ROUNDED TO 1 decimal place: 60.3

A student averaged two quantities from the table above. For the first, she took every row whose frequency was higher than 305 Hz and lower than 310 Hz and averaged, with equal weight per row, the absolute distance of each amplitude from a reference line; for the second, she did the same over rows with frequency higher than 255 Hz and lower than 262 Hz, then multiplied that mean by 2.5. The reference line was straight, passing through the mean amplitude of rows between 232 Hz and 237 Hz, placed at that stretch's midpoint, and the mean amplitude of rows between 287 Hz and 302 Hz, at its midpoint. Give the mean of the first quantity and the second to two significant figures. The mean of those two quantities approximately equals 10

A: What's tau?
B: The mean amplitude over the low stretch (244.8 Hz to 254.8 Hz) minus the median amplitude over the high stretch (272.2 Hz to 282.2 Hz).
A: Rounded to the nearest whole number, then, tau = 15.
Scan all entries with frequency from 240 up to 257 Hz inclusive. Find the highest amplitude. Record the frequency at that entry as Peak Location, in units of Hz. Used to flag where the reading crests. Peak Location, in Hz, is 256.0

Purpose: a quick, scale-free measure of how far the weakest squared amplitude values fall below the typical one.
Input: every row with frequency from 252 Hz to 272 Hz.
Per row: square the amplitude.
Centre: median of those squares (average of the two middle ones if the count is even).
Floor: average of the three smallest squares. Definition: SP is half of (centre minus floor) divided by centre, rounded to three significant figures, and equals 0.286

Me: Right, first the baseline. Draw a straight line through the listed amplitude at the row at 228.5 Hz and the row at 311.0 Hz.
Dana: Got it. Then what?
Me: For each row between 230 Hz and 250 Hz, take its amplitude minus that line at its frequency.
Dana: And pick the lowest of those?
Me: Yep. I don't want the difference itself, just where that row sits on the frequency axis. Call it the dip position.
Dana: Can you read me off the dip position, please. 238.5 Hz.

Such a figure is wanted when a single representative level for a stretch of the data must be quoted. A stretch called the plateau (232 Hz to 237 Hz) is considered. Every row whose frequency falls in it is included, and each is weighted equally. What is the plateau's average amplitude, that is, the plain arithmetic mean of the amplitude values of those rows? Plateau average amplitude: 76.2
